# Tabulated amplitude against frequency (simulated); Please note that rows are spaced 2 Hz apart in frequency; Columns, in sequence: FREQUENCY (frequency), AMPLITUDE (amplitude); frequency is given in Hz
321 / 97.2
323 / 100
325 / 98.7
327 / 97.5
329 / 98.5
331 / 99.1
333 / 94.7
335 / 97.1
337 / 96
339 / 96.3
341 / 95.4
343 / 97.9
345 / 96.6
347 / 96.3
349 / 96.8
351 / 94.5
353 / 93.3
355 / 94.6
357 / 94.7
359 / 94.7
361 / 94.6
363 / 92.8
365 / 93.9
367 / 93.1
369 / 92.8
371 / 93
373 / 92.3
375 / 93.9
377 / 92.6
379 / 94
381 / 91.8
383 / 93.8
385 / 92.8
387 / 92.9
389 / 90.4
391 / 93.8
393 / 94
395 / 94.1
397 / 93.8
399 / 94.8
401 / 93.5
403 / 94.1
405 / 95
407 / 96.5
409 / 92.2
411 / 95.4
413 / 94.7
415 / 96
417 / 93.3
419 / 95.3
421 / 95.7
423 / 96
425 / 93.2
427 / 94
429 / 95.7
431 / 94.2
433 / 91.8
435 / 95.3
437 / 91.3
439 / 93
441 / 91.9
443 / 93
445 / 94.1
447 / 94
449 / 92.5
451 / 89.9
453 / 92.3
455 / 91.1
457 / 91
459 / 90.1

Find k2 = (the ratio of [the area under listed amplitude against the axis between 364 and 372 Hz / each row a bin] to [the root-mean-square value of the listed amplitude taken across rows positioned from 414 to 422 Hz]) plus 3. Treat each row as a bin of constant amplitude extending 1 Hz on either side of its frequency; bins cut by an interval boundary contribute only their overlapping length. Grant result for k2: 10.8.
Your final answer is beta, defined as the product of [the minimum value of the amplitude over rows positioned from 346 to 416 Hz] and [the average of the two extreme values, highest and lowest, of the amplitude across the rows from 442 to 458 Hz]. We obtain 8317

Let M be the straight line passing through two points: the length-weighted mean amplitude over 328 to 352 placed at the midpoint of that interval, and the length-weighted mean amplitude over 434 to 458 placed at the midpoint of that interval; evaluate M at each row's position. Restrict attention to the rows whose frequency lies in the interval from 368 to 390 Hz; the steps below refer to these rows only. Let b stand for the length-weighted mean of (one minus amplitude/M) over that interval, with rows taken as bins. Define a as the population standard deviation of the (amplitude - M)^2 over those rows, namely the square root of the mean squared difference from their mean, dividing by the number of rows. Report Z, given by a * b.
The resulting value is 0.117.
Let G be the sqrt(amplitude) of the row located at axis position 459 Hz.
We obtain 9.49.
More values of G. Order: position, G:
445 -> 9.70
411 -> 9.77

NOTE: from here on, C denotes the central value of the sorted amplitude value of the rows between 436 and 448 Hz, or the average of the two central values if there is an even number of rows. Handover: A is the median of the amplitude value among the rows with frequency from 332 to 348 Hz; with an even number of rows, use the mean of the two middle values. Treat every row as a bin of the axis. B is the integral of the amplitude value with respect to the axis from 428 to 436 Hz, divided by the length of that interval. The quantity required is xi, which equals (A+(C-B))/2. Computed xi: 47.5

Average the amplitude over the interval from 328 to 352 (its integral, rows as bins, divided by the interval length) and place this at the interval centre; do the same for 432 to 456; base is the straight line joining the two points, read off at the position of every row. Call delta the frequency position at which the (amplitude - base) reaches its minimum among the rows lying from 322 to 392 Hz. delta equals 389 Hz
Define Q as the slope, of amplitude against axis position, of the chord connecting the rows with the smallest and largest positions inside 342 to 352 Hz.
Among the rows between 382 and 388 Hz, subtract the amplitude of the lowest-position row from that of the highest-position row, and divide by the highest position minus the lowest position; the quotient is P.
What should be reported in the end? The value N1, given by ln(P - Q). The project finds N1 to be -1.61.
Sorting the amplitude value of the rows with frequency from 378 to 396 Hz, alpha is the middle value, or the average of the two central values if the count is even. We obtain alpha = 93.8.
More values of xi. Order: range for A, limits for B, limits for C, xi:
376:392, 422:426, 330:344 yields 47.3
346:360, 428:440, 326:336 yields 49.3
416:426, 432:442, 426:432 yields 48.4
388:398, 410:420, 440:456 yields 45.6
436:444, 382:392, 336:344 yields 47.9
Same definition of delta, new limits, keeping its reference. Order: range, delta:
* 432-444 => 437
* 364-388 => 381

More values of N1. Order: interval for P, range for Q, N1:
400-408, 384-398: -0.88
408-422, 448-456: -0.64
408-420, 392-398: -1.02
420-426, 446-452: -0.92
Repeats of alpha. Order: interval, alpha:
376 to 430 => 94.0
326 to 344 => 97.1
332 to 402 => 94.0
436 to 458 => 92.3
